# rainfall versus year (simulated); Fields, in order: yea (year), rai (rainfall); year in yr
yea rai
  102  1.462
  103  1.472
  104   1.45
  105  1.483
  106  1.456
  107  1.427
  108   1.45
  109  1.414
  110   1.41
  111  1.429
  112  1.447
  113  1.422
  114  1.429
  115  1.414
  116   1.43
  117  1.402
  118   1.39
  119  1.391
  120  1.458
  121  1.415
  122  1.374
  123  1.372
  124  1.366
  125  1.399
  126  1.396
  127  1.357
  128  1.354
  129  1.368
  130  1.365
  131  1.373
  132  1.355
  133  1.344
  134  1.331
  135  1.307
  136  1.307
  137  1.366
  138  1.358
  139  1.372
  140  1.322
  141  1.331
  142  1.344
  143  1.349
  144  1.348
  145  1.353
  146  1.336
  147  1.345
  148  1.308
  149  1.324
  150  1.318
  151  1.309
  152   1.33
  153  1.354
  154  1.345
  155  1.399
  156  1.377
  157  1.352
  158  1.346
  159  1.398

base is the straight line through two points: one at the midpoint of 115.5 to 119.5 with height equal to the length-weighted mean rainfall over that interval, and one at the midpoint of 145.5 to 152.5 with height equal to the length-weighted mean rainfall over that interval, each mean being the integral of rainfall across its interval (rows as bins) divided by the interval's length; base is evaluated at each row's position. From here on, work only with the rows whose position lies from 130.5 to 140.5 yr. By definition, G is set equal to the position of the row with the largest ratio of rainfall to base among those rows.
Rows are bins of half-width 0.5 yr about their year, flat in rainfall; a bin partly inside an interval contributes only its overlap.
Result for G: 139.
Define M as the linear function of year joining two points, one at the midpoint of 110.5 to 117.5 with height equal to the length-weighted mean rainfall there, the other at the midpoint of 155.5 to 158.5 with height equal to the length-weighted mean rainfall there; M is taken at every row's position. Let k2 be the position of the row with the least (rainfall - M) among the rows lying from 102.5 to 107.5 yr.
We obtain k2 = 107 yr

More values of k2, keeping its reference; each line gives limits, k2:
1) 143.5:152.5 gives 148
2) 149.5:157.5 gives 151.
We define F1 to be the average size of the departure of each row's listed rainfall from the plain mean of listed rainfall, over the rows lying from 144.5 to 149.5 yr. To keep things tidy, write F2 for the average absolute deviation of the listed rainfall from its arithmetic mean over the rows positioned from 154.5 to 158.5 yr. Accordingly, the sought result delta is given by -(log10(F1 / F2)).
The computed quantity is 0.15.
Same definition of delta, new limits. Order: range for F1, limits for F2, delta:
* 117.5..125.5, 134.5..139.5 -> 0.12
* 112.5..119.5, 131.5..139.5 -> 0.16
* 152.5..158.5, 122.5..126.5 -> -0.08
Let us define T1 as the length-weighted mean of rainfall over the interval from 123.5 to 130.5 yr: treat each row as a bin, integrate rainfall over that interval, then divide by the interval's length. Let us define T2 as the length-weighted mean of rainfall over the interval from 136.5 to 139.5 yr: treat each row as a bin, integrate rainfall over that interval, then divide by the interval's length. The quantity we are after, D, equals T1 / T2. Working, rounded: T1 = 1.37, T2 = 1.37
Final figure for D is 1.00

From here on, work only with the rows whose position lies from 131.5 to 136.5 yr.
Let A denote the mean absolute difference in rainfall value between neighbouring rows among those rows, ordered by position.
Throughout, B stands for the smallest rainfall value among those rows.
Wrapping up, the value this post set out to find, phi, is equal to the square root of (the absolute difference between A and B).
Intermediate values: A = 0.012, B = 1.307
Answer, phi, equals 1.14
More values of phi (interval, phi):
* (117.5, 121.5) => 1.16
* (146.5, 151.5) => 1.14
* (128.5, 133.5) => 1.15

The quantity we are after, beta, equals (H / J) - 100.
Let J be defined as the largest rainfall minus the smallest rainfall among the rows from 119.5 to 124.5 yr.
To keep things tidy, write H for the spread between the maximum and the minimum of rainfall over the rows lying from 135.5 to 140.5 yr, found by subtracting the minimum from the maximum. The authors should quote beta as -99.3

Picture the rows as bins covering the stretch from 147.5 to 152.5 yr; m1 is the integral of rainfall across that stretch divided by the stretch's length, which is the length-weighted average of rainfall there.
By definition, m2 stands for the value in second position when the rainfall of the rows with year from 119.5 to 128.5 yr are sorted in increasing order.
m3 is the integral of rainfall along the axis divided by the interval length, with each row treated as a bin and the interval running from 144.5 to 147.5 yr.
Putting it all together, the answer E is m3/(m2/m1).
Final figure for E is 1.31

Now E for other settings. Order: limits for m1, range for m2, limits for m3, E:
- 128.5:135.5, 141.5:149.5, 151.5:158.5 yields 1.38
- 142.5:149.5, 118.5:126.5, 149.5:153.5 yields 1.29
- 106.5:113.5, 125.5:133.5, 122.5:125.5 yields 1.45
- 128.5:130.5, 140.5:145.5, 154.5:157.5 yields 1.40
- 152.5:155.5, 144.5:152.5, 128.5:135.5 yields 1.41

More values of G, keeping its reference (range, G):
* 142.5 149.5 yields 145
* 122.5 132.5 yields 125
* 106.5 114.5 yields 112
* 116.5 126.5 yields 120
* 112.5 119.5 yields 116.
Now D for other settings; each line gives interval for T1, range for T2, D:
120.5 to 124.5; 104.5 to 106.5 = 0.94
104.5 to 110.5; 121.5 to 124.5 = 1.05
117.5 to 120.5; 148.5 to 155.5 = 1.05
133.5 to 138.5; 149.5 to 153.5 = 1.00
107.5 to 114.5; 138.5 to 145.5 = 1.06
